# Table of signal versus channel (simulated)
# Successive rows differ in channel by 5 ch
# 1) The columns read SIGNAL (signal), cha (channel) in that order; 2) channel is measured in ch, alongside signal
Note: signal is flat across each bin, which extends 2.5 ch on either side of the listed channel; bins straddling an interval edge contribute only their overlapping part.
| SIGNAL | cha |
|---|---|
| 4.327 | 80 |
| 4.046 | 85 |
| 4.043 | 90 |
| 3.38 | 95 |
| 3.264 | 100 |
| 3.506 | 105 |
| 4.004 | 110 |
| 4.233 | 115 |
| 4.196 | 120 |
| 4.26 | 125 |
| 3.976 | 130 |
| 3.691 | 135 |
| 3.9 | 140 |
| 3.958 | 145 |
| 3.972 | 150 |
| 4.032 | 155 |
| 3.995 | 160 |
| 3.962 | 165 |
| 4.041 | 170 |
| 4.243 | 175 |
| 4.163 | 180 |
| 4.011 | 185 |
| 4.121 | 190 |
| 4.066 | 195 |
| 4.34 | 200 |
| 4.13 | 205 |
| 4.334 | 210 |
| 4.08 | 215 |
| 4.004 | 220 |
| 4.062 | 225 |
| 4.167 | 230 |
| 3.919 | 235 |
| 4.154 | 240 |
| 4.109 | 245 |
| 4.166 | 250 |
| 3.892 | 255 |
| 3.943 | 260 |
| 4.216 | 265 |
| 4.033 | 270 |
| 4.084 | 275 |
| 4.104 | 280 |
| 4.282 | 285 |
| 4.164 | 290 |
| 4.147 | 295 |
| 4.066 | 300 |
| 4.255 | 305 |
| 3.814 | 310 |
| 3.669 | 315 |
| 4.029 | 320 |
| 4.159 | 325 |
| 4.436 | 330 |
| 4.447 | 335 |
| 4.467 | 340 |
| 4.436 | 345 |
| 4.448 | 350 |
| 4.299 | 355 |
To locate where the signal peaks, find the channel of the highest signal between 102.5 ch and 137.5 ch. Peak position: 125 ch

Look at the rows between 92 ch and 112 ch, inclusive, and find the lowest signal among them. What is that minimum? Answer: 3.264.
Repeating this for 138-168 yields 3.9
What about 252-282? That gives 3.892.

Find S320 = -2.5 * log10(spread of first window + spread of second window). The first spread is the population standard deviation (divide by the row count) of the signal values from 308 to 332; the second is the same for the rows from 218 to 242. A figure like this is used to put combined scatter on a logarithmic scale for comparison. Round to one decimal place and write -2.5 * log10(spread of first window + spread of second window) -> 1.1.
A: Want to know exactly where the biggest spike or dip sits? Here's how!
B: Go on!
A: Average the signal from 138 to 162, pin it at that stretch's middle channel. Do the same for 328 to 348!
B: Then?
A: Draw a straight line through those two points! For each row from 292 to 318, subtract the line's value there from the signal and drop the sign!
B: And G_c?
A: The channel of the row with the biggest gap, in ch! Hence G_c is 315 ch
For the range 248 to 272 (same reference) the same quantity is 255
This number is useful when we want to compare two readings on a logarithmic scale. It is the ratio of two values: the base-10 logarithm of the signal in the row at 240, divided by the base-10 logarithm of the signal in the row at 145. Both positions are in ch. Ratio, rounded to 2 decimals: 1.04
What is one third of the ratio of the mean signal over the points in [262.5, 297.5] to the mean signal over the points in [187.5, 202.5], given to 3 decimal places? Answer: 0.331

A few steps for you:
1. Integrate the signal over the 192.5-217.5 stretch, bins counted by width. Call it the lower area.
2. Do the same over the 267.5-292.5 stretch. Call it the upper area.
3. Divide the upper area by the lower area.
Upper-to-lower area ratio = 0.99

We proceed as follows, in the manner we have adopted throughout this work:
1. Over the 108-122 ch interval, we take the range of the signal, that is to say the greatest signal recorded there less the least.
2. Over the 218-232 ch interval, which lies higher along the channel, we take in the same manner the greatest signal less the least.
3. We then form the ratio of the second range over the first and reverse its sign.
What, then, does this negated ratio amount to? -0.7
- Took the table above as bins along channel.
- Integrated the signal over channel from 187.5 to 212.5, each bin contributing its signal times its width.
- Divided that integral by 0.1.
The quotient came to 1050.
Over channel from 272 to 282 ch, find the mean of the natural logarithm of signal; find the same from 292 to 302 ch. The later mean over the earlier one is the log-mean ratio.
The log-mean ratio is 1.00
